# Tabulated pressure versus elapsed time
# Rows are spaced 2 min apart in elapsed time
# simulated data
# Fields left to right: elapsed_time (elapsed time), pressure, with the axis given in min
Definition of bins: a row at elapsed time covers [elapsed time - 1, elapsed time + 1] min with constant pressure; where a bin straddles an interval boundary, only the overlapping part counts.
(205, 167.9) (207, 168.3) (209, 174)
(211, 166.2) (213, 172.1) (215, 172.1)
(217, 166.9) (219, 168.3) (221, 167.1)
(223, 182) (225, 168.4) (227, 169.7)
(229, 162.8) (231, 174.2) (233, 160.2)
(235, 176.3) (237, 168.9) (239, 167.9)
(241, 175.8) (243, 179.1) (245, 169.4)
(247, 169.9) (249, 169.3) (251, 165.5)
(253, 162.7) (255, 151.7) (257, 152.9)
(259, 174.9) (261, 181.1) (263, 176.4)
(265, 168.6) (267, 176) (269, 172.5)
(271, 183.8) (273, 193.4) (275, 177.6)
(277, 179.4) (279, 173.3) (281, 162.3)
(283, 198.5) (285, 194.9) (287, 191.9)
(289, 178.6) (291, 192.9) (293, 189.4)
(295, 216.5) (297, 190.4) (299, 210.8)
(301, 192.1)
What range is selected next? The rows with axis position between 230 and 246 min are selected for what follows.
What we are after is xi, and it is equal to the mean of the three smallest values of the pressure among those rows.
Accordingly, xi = 165.7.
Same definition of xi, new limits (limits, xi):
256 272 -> 164.7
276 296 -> 171.4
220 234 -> 163.4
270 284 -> 171.1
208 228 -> 166.7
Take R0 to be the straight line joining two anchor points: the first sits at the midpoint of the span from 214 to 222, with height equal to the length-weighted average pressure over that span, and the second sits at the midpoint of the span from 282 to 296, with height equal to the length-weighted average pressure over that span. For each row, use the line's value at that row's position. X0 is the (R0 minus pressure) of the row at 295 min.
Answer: -20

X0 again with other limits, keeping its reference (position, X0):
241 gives 1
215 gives -5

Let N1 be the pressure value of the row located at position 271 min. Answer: 183.8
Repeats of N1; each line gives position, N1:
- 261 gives 181.1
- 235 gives 176.3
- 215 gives 172.1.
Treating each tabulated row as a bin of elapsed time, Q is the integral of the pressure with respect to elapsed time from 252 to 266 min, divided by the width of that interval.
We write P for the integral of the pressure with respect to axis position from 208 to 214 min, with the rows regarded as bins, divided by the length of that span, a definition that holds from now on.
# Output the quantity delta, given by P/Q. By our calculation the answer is 1.02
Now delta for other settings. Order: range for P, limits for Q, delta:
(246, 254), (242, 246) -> 0.96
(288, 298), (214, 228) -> 1.13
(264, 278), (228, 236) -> 1.06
